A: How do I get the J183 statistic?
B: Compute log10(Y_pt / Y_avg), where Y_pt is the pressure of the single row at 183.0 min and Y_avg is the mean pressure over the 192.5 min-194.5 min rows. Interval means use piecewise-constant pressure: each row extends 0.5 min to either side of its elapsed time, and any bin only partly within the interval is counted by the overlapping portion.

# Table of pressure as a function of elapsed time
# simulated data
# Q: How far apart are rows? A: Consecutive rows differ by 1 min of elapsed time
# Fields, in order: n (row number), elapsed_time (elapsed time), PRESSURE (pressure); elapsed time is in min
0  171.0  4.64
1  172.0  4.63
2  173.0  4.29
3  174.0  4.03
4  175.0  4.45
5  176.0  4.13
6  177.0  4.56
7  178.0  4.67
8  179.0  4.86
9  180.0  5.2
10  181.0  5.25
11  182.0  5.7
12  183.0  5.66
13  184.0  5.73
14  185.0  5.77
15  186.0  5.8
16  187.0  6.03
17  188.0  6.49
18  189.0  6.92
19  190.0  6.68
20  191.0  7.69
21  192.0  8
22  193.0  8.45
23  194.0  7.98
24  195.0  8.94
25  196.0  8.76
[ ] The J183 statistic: -0.162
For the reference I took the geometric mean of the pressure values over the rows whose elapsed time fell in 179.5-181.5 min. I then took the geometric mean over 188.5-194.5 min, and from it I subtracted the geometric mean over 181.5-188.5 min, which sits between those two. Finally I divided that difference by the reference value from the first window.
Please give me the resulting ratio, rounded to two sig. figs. 0.33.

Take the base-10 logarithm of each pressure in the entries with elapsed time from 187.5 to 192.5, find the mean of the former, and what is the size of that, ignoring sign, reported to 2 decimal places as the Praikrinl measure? 0.85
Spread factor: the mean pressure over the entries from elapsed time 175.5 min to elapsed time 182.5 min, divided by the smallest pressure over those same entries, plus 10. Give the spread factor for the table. 11.2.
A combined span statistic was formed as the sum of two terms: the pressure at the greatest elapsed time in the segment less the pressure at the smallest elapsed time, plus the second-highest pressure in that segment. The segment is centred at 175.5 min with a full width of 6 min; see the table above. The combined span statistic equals 4.9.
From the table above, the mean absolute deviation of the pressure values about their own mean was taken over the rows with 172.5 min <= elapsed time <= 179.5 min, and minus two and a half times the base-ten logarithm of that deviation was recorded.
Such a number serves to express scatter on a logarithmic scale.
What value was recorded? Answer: 1.6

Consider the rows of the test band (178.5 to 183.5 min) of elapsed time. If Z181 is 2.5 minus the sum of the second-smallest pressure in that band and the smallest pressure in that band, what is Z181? -8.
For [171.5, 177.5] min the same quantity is -6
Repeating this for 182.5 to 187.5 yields -9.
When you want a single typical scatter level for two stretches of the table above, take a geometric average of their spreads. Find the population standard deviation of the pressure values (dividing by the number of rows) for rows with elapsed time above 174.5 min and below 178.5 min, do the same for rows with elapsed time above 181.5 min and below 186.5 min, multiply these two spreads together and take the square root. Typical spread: 0.10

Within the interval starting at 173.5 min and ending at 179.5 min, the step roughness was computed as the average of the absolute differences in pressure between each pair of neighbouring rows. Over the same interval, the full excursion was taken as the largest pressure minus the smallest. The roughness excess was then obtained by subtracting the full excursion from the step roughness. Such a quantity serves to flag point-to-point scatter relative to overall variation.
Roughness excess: -0.54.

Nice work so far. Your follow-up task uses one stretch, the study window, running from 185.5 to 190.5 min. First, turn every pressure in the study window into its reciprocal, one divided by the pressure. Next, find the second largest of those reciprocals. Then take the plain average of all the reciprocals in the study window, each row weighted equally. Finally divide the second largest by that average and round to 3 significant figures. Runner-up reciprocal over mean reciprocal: 1.05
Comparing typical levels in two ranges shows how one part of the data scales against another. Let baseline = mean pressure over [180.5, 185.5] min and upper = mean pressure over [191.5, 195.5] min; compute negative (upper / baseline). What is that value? -1.48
